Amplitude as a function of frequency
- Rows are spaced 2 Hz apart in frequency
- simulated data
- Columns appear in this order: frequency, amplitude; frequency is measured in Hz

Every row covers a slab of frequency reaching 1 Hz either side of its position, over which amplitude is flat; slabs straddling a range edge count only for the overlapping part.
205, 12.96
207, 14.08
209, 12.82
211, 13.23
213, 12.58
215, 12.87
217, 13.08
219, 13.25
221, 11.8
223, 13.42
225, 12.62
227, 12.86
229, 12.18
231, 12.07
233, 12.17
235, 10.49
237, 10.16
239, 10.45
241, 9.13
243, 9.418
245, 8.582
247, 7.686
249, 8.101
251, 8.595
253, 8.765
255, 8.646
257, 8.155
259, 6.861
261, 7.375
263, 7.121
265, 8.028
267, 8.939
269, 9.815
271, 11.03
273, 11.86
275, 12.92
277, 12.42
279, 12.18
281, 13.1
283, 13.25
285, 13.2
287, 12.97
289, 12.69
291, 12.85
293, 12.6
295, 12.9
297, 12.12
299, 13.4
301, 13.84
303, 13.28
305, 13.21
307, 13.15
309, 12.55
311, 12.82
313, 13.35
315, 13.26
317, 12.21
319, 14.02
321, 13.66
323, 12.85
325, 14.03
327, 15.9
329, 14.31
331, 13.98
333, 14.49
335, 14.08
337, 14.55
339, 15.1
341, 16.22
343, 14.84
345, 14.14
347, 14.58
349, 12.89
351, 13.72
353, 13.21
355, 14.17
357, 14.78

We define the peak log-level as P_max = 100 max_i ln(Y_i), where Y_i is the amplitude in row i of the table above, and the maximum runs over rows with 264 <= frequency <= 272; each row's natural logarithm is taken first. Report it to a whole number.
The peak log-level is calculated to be 240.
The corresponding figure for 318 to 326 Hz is 264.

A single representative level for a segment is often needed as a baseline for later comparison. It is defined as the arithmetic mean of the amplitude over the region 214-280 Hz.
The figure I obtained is 10.4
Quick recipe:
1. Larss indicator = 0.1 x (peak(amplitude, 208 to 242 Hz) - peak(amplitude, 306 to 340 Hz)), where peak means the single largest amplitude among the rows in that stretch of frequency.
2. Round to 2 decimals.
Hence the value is -0.25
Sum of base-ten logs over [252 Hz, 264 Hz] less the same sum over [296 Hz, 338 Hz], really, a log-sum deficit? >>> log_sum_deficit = -18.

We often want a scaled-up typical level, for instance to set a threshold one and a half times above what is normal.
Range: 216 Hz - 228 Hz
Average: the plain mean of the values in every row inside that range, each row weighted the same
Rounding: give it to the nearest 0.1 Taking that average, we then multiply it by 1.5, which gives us 19.3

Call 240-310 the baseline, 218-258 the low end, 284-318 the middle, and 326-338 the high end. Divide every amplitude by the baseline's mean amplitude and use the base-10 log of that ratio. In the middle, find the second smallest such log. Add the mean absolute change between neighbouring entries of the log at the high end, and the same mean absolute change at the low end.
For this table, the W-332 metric 0.10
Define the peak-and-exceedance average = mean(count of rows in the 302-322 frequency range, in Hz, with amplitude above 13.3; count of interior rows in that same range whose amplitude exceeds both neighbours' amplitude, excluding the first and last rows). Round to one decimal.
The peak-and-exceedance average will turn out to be 2.5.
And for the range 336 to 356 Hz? 5.5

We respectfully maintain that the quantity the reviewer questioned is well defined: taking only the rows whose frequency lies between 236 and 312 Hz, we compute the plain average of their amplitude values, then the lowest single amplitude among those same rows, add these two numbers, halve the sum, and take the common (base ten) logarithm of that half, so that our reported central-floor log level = 0.95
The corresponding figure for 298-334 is 1.11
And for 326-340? 1.16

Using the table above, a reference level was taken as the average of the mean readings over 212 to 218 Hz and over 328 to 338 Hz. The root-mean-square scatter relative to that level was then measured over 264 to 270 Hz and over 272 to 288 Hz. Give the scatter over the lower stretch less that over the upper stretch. 3.74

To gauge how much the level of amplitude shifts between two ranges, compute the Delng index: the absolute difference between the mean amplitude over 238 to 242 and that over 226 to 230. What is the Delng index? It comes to 2.7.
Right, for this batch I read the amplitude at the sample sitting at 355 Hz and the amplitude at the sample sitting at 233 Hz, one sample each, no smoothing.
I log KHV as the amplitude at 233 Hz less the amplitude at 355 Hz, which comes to -2.0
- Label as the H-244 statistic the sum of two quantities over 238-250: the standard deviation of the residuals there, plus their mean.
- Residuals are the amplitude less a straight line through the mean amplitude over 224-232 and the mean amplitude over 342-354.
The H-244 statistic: -3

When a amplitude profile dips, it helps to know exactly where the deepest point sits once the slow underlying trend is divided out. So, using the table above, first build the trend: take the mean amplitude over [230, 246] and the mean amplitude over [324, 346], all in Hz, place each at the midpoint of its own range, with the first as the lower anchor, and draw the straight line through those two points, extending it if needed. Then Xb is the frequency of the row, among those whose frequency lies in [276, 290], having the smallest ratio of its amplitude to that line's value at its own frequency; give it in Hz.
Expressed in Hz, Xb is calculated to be 279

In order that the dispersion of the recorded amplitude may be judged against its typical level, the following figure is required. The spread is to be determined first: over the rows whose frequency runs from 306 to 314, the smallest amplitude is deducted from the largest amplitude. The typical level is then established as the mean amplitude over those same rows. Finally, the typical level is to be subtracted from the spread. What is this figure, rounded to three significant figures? -12.2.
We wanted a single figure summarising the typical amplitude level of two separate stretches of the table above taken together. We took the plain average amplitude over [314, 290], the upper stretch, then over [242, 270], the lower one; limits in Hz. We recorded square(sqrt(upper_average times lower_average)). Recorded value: 108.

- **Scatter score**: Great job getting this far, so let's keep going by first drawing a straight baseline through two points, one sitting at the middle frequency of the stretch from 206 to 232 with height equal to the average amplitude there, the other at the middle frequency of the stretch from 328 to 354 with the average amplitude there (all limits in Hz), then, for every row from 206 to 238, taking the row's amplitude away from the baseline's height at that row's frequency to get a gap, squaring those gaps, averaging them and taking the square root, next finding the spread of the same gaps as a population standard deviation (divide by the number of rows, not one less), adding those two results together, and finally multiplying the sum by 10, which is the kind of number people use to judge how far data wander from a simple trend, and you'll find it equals 22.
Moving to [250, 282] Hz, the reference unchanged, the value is 62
